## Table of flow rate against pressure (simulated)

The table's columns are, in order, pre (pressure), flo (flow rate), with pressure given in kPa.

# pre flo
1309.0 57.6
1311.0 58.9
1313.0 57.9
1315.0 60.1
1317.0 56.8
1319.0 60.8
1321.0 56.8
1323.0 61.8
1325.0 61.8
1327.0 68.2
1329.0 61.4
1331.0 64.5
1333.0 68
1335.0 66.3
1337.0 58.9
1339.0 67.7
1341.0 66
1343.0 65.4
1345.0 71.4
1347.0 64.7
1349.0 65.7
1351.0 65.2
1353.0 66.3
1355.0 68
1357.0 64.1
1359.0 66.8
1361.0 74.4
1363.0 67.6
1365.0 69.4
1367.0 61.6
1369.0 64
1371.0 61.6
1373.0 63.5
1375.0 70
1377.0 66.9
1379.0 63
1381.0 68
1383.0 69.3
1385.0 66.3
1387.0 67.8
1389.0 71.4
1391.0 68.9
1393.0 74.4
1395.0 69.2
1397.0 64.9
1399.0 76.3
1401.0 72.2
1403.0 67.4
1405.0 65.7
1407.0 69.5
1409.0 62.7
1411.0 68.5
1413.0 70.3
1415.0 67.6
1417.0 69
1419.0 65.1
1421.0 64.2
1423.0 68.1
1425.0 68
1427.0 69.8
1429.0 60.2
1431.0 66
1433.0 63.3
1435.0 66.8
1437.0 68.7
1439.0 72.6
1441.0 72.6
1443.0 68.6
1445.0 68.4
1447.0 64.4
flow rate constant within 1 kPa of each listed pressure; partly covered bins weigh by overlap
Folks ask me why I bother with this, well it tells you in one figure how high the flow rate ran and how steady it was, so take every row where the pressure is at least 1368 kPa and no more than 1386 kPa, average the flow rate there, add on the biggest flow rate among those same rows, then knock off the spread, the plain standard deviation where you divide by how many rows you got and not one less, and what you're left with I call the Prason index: 133.1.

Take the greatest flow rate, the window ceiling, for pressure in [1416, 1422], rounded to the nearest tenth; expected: 69.0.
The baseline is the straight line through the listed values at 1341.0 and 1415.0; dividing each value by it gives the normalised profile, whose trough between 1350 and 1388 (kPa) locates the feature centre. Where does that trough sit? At 1371.0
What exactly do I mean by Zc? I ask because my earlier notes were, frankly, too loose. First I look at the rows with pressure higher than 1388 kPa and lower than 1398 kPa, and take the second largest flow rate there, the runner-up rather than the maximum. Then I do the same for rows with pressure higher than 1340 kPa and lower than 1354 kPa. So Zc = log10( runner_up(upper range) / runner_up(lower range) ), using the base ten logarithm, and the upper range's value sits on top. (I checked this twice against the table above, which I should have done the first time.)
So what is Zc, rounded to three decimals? 0.032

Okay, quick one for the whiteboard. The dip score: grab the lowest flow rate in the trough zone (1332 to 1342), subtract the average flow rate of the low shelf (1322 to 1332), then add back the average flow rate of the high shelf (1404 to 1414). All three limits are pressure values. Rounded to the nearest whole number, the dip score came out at 63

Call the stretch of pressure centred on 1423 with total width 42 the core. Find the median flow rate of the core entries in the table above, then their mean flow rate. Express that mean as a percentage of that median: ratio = 99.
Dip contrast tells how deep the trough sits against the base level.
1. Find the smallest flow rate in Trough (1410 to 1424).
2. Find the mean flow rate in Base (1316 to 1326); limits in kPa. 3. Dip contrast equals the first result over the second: 1.08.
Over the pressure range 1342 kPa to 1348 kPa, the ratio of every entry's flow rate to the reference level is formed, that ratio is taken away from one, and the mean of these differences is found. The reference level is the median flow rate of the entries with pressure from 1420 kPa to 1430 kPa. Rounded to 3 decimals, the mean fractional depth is 0.012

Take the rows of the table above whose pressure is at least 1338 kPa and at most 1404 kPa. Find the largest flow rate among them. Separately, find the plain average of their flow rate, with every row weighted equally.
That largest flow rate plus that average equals 144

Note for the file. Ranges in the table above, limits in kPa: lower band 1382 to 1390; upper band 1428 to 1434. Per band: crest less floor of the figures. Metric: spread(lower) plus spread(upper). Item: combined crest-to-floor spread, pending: 10.9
